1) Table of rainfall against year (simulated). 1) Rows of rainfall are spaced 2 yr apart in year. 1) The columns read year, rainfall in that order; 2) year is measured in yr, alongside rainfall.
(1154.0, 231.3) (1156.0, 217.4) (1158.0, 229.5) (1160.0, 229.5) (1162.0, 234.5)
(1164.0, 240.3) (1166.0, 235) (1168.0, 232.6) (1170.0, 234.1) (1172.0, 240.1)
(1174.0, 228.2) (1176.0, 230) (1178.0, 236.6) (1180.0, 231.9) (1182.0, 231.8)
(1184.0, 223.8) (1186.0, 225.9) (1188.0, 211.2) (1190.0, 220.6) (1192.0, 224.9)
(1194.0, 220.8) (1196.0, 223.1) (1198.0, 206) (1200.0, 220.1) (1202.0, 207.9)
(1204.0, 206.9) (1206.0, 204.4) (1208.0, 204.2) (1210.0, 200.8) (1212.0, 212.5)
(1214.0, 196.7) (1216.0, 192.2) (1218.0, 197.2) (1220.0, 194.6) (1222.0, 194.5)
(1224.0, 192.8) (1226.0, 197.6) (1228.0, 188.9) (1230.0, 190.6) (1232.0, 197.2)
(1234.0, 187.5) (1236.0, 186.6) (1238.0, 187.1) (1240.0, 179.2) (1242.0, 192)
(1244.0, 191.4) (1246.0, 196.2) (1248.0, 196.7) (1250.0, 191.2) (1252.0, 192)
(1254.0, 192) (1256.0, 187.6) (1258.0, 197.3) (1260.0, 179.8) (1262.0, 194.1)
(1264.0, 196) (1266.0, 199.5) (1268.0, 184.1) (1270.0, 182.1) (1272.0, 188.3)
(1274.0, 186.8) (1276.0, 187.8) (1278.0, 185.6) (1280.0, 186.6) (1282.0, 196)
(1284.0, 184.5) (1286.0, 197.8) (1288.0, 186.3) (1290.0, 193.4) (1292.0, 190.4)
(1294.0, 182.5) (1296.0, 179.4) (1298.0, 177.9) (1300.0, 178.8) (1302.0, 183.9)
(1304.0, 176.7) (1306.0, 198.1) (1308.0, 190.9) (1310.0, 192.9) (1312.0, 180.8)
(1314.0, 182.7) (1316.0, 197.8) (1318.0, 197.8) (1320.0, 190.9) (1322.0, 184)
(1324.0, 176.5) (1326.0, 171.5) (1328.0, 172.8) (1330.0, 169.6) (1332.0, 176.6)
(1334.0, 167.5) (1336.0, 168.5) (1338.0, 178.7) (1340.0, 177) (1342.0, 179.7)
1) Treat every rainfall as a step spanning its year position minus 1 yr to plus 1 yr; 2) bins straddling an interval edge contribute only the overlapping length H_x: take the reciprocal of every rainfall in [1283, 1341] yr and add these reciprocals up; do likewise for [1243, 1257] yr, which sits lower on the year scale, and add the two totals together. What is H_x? 0.195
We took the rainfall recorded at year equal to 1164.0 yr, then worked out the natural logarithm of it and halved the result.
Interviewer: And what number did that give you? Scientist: 2.74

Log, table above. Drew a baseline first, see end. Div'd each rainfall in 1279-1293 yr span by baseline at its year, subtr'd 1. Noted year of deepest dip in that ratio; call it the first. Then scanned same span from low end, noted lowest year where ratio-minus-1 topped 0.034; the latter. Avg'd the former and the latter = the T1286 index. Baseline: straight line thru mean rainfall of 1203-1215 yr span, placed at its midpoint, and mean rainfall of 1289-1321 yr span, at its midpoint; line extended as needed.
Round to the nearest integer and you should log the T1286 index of 1285 yr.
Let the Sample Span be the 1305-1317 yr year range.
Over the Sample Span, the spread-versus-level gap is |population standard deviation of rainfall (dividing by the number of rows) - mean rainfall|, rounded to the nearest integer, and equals 184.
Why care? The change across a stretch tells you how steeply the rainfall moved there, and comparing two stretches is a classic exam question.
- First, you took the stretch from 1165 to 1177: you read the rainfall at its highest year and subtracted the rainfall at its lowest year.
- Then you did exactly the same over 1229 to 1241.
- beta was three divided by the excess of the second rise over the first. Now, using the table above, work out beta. -0.5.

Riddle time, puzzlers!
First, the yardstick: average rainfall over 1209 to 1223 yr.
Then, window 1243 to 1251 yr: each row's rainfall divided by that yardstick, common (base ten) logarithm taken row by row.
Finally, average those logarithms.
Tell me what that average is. -0.010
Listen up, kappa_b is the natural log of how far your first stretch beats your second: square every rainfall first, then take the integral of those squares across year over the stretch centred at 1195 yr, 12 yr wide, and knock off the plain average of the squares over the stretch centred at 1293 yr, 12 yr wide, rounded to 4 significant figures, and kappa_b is 13.20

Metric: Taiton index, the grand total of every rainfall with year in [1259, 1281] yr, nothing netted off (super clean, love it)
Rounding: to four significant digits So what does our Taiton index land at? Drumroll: 2071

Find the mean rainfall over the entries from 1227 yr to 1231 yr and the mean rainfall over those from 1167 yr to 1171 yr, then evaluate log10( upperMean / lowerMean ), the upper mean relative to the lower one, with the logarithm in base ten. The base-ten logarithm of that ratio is -0.090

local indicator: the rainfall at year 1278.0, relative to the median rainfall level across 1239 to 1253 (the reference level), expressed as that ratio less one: -0.033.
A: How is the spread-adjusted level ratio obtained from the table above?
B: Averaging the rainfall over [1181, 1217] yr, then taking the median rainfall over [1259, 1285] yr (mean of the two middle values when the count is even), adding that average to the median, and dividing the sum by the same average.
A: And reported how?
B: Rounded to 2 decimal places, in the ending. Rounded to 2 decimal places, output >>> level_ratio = 1.88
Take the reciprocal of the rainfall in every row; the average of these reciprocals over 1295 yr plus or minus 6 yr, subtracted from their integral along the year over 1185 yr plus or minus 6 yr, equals 0.0481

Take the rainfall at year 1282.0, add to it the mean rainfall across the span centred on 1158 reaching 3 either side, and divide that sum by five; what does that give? 84.3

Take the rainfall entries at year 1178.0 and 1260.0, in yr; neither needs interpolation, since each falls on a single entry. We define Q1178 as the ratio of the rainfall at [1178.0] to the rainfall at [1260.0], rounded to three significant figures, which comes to 1.32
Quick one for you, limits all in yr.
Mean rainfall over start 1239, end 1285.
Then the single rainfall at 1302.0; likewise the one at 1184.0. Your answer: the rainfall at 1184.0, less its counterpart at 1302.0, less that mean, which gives -150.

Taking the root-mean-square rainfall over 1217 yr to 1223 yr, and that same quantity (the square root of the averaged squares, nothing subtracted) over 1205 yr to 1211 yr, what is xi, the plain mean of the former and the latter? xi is 199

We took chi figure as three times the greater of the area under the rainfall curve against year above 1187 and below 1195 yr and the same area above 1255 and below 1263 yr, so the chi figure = 5265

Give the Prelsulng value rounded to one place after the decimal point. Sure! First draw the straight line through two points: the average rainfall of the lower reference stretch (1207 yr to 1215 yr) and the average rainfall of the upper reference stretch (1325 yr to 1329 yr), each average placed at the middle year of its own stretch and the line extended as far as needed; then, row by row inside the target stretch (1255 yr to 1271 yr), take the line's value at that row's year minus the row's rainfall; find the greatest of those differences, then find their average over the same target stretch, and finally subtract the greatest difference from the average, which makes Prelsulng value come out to -11.1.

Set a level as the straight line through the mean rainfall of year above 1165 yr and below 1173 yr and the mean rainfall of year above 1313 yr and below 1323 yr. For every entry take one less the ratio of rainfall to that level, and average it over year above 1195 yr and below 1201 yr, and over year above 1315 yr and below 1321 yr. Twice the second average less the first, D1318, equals -0.10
